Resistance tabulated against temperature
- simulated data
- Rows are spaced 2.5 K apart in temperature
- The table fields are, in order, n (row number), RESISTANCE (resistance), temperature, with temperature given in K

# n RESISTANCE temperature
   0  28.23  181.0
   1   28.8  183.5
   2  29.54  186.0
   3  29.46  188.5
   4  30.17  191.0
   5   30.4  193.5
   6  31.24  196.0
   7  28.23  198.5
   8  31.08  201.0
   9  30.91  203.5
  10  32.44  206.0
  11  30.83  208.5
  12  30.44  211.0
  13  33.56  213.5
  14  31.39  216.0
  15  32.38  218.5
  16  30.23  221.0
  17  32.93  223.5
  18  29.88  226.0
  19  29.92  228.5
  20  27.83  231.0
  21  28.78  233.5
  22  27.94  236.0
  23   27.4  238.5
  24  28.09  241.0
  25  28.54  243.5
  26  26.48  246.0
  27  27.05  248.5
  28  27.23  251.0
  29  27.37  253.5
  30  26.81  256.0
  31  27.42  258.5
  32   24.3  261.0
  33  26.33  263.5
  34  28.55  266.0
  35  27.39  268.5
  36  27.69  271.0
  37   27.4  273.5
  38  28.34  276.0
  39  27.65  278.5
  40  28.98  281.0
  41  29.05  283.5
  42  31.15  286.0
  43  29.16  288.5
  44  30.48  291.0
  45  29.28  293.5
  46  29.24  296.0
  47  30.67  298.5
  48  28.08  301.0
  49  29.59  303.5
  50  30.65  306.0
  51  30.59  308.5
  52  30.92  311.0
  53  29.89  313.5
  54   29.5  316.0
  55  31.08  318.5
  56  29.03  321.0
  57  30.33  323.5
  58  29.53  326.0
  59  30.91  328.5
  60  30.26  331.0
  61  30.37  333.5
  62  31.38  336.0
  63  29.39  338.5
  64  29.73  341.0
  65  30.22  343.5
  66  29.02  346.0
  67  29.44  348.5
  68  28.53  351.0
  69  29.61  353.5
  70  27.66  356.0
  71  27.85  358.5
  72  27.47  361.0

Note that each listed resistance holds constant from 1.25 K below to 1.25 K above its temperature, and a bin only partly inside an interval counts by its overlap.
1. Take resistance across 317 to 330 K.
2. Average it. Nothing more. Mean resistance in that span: 30.2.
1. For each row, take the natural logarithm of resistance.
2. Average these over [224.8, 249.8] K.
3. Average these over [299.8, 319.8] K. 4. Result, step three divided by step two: 1.02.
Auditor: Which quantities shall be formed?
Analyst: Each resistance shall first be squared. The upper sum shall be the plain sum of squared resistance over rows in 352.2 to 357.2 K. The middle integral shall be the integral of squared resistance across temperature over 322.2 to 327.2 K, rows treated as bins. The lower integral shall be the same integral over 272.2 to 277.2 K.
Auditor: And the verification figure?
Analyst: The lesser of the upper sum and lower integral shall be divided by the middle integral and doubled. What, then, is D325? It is 0.733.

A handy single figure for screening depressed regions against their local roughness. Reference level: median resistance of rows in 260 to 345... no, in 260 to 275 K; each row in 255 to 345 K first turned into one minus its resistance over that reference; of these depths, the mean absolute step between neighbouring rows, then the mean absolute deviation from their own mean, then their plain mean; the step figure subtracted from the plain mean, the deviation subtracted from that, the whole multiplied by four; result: -0.61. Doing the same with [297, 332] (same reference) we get -0.66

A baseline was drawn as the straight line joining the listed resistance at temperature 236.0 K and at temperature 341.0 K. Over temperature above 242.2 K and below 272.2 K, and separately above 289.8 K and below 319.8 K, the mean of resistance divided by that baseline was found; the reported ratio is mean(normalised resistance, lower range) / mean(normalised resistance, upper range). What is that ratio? 0.93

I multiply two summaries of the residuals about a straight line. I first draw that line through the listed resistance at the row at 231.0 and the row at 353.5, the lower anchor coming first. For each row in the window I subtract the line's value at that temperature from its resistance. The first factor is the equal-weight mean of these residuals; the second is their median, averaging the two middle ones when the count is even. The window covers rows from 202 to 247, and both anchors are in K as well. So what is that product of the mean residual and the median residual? 5.3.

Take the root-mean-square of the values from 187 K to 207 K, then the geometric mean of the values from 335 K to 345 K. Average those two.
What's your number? 30.3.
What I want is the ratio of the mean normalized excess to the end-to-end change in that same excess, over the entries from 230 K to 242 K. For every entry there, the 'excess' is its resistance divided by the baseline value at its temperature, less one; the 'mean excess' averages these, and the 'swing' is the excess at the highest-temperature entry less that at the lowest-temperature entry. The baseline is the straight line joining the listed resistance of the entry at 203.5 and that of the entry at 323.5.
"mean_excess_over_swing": -9.0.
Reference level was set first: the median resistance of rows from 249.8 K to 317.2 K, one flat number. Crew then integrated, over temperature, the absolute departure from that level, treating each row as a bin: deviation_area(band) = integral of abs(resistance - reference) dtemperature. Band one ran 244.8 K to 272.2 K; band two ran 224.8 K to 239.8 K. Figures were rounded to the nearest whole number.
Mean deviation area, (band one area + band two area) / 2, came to 35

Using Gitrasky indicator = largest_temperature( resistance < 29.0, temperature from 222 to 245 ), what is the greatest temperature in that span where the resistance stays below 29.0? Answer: 243.5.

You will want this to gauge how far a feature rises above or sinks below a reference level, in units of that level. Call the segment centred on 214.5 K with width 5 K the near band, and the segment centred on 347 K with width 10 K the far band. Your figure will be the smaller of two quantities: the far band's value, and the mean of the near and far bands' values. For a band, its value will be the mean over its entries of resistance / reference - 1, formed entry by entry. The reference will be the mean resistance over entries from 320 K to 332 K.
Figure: -0.02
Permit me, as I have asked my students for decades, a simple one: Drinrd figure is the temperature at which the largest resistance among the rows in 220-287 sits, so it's 223.5 K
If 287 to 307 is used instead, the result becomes 298.5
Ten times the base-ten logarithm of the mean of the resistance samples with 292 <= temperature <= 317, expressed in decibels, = 14.7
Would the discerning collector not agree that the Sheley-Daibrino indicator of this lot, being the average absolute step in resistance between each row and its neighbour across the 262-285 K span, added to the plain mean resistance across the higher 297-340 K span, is 31.0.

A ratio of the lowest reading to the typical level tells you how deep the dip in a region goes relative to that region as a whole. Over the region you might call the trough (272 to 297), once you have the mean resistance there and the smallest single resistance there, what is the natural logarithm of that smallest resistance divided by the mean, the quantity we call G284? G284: -0.06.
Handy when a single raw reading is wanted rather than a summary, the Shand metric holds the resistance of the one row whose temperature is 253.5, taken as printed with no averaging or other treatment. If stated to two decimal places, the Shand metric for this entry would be 27.37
